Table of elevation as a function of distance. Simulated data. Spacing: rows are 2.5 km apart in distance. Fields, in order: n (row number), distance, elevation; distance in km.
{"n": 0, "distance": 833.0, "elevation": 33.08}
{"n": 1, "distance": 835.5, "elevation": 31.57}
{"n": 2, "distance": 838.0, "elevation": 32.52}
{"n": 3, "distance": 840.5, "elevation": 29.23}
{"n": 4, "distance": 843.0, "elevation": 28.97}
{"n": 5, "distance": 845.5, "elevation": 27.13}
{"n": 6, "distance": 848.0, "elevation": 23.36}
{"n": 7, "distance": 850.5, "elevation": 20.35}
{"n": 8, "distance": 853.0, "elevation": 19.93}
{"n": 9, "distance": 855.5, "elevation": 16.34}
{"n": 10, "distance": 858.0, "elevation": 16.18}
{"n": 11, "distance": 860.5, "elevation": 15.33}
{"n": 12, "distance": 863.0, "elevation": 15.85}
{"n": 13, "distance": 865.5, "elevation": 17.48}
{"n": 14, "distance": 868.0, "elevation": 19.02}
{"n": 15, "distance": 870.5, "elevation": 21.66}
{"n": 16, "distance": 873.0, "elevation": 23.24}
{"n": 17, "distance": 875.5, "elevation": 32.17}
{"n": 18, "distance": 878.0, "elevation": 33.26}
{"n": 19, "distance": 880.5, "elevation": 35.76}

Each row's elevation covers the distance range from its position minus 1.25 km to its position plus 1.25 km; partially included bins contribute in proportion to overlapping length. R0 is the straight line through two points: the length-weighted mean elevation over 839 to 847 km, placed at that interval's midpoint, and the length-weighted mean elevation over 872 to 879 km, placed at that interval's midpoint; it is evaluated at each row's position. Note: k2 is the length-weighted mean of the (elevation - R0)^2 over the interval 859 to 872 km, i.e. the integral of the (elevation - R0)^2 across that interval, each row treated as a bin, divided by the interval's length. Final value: 133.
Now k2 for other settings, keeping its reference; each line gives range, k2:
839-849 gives 7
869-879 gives 32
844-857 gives 68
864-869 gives 127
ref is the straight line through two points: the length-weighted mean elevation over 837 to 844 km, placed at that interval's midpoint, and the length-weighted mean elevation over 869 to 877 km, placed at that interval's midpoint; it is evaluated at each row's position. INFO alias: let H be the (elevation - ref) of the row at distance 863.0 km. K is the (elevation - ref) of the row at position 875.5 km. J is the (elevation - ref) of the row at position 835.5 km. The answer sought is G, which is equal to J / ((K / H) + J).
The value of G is 9.43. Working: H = -11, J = 1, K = 7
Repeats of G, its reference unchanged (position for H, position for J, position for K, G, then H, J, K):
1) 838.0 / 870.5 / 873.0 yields 0.78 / 2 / -4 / -2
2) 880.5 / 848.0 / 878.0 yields 1.15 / 11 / -6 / 8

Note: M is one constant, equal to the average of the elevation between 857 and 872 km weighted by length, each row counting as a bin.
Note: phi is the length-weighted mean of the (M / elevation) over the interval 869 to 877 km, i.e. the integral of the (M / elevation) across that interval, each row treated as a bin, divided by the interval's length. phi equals 0.71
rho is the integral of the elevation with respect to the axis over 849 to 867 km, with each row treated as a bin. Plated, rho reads 314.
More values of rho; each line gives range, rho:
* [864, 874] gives 202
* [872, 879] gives 208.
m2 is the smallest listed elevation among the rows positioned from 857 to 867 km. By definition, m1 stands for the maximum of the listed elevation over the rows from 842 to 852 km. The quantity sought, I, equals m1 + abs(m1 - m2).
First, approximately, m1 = 28.97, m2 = 15.33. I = 43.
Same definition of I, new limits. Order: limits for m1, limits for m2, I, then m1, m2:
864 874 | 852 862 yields 31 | 23.24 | 15.33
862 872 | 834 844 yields 29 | 21.66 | 28.97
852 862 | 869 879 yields 22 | 19.93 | 21.66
